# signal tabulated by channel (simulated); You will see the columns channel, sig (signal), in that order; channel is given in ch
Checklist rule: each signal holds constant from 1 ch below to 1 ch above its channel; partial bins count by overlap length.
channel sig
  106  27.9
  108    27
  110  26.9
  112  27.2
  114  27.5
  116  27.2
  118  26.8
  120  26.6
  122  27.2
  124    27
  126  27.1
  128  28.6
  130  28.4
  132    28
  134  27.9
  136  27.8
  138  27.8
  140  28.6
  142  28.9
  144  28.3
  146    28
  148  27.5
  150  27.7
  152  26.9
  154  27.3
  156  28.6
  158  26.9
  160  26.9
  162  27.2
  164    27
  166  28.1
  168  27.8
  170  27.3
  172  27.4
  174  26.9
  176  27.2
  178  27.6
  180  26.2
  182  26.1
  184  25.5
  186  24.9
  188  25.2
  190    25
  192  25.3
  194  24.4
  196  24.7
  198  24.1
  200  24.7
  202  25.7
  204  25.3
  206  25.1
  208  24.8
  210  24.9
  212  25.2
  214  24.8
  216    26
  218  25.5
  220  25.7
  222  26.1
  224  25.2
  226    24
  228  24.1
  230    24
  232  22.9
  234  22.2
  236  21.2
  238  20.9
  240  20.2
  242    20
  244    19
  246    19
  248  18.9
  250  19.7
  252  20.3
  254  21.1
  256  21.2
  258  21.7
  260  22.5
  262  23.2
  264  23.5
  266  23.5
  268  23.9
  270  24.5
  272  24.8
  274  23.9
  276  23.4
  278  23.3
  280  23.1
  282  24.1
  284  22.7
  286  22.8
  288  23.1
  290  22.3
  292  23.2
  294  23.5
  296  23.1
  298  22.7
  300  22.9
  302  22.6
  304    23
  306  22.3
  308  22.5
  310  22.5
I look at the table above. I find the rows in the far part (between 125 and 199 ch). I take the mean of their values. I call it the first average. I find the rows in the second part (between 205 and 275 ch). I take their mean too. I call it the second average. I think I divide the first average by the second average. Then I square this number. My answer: 1.38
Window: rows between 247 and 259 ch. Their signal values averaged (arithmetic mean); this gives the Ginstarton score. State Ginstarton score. 20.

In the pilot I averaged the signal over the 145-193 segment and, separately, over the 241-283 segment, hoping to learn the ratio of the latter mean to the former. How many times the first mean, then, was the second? 0.82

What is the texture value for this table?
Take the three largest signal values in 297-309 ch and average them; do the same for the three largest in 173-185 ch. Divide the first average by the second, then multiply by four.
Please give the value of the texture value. 3.36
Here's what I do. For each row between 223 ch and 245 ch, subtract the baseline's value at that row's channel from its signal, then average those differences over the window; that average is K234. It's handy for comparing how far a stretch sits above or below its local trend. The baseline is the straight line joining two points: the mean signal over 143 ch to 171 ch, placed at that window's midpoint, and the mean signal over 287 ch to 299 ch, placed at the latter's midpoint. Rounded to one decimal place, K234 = -2.8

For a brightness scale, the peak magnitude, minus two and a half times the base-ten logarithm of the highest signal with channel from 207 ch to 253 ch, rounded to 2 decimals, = -3.54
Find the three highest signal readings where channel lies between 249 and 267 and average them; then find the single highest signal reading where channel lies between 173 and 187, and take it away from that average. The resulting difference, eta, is -4.2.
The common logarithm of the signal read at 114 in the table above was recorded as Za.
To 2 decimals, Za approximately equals 1.44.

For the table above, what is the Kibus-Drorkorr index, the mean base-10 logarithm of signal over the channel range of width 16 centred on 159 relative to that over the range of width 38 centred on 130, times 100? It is 99.6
